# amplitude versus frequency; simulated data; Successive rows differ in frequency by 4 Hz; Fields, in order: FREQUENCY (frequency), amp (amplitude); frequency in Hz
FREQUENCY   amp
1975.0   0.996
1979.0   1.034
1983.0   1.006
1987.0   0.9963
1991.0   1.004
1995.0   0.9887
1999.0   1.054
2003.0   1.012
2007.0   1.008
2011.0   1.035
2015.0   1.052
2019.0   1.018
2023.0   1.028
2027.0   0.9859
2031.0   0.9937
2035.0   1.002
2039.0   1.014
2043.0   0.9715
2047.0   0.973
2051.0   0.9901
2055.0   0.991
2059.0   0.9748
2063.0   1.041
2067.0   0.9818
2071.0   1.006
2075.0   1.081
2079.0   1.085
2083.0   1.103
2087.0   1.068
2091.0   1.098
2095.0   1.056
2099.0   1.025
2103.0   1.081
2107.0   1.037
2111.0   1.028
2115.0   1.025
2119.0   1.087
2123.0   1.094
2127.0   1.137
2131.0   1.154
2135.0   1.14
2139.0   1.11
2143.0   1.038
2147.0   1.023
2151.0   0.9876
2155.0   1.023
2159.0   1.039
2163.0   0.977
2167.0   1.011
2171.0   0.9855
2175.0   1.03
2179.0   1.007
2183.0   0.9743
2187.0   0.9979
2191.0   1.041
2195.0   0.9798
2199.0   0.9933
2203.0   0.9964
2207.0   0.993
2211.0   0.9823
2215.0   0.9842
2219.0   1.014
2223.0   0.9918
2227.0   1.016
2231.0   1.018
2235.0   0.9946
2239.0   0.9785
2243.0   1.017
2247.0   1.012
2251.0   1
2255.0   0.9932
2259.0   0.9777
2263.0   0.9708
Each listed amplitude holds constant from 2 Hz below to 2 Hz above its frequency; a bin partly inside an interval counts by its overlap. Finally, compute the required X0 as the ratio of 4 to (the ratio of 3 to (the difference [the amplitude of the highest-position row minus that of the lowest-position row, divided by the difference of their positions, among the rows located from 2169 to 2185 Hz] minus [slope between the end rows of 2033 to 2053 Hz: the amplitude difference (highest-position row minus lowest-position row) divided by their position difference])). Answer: -0.0003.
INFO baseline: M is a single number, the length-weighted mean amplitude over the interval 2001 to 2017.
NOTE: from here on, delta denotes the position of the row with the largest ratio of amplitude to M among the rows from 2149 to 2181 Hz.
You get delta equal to 2159.0 Hz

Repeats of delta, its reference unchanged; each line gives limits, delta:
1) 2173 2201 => 2191.0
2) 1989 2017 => 1999.0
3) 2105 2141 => 2131.0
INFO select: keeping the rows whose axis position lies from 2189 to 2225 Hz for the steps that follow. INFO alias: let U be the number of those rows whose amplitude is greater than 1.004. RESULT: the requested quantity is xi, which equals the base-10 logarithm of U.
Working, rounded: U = 2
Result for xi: 0.30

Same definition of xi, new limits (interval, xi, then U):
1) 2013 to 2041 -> 0.60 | 4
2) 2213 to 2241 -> 0.48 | 3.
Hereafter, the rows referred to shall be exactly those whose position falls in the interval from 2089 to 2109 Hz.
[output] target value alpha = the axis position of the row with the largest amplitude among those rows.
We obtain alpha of 2091.0 Hz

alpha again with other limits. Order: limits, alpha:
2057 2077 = 2075.0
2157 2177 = 2159.0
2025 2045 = 2039.0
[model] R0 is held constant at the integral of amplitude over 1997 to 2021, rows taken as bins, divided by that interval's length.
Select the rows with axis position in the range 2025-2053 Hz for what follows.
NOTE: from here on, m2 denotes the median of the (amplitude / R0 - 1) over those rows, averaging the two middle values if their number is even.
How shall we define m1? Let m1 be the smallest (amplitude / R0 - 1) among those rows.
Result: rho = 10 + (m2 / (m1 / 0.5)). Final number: 10.3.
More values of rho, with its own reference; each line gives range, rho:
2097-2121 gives 9.7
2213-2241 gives 10.3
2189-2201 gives 10.4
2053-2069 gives 10.4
